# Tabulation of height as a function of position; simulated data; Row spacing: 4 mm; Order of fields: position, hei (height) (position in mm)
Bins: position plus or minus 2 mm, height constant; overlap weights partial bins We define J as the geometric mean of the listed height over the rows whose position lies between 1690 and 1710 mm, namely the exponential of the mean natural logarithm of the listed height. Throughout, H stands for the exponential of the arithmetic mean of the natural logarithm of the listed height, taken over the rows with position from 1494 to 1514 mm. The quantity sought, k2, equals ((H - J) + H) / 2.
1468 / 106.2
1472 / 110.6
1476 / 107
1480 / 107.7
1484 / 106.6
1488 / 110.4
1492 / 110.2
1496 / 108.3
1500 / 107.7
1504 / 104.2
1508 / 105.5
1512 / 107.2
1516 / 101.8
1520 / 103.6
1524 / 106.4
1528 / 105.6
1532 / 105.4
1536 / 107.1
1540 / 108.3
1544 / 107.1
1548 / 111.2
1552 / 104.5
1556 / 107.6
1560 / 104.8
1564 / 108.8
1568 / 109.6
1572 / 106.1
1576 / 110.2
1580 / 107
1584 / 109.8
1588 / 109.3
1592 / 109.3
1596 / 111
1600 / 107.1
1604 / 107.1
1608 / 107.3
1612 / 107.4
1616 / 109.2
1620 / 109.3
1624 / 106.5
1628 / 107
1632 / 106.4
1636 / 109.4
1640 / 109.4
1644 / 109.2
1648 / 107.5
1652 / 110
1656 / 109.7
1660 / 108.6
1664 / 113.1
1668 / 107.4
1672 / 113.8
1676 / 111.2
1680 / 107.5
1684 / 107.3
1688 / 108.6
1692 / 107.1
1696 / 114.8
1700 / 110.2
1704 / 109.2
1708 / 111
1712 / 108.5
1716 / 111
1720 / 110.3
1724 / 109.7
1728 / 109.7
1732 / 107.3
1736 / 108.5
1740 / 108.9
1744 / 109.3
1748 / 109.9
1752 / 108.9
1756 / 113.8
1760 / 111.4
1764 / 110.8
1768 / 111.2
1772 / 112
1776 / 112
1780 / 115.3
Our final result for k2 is 51.4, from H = 107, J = 110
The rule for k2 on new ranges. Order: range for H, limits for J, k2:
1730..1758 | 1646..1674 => 54.5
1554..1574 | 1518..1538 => 54.6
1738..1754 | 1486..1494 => 54.1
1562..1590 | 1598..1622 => 54.7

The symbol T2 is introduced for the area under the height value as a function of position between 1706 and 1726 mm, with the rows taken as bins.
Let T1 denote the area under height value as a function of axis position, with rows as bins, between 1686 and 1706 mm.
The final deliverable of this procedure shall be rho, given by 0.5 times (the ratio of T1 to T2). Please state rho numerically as 0.499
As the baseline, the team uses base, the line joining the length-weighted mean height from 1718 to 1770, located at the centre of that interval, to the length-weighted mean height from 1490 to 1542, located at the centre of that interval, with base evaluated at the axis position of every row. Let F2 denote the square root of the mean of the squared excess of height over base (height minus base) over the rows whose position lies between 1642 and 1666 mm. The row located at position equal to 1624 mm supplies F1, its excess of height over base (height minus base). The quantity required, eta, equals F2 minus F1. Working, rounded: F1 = -1.5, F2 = 2.04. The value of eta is 3.6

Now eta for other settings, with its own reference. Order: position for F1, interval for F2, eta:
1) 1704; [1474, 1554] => 2.5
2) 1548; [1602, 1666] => -2.9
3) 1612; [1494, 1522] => 2.8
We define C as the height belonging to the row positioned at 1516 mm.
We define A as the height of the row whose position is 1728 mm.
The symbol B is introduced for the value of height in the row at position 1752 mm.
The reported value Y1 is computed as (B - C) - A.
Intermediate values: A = 109.7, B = 108.9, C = 101.8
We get -103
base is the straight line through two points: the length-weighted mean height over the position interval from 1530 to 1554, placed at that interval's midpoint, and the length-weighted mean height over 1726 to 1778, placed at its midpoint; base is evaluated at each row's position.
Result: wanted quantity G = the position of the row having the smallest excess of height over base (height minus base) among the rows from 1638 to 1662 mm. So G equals 1648 mm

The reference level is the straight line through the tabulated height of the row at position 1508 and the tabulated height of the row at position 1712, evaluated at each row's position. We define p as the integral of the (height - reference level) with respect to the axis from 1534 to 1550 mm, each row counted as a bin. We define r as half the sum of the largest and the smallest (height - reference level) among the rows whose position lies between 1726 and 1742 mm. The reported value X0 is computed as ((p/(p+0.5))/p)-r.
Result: 0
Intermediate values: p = 39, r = -0.3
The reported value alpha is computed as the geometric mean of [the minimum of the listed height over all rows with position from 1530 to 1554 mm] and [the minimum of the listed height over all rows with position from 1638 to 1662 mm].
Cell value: 106.0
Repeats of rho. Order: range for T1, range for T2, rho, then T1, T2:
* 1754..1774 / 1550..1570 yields 0.522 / 2237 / 2141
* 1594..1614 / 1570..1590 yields 0.498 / 2160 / 2170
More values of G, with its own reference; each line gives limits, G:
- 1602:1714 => 1692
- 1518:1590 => 1520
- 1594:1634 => 1632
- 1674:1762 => 1732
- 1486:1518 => 1516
